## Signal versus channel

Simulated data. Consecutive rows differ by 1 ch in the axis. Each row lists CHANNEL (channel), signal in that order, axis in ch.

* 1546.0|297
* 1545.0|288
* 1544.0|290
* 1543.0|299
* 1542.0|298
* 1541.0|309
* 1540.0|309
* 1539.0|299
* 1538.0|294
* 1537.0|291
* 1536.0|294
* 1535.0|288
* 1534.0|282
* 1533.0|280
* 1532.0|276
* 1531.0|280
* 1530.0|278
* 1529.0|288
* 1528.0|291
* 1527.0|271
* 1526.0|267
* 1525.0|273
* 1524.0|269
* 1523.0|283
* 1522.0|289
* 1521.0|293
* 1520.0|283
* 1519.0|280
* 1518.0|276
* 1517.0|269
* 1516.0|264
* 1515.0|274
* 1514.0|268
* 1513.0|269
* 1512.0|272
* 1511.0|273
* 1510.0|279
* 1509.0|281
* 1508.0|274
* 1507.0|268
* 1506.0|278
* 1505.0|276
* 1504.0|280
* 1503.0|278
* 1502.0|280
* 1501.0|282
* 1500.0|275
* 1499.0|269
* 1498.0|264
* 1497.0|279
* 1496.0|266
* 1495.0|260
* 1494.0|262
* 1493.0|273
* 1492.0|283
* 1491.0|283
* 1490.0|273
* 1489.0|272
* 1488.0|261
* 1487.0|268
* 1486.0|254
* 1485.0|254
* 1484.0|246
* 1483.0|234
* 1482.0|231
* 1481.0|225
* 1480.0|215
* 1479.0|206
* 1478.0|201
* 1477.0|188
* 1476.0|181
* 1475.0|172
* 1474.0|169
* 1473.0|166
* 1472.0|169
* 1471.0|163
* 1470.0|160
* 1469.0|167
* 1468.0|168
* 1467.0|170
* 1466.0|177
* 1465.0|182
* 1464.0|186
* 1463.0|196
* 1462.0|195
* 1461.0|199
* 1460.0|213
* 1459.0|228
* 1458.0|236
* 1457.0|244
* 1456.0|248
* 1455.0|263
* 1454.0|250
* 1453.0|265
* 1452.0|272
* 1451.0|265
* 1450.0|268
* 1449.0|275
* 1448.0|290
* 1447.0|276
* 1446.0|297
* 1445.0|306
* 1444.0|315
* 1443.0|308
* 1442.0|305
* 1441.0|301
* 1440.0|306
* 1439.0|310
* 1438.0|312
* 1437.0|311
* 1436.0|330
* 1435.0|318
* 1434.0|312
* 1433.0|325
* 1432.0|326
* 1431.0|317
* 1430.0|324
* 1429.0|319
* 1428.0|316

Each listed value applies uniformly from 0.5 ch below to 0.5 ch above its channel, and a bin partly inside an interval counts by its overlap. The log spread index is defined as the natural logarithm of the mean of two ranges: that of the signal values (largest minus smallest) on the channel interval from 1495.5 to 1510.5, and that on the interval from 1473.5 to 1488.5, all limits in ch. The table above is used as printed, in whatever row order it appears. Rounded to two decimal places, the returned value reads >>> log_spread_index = 4.07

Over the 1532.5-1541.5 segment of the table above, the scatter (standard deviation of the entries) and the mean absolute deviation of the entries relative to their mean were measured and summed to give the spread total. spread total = 18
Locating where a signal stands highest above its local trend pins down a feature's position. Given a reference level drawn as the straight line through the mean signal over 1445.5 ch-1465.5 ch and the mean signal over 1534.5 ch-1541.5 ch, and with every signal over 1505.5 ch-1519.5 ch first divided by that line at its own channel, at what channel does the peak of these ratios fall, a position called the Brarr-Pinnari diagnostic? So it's 1509.0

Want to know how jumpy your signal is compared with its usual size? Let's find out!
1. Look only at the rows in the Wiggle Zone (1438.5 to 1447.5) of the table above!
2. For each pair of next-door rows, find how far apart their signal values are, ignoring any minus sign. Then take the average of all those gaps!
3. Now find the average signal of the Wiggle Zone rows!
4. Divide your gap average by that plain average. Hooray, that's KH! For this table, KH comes 0.026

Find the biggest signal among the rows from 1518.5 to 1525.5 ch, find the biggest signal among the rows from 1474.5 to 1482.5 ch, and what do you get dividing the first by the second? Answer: 1.3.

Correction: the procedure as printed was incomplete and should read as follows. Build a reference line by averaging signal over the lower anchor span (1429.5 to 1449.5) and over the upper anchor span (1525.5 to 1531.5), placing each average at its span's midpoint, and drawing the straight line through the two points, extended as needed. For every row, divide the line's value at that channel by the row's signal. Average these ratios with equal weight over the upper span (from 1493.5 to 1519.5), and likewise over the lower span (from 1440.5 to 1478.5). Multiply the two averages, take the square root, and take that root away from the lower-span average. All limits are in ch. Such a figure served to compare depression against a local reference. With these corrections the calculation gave 0.18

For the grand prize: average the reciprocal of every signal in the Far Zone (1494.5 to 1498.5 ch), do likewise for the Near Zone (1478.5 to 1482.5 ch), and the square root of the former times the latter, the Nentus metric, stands 0.0041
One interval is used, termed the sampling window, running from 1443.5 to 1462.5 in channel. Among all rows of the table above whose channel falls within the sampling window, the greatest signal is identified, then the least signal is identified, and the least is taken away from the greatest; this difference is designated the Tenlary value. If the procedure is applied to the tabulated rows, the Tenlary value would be 120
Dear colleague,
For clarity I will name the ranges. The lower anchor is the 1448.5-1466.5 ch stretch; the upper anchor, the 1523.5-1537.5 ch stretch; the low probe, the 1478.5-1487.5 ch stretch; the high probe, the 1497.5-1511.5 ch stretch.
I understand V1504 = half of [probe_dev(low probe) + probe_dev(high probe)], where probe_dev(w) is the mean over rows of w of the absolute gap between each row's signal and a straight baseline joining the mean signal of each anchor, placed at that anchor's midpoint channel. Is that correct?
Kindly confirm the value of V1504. 14.7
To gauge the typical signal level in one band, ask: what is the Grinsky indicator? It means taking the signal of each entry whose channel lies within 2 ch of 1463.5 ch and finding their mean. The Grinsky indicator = 190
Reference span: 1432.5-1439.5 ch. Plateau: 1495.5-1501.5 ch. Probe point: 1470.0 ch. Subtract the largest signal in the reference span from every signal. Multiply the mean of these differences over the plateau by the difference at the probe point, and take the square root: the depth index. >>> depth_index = 99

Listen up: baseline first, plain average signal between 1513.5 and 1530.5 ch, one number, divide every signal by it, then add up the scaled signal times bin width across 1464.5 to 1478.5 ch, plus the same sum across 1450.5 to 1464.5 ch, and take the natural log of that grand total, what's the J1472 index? 3.02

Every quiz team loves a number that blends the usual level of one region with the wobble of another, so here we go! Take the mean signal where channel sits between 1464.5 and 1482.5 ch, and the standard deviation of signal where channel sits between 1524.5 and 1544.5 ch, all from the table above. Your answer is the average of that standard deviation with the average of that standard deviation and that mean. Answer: 55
